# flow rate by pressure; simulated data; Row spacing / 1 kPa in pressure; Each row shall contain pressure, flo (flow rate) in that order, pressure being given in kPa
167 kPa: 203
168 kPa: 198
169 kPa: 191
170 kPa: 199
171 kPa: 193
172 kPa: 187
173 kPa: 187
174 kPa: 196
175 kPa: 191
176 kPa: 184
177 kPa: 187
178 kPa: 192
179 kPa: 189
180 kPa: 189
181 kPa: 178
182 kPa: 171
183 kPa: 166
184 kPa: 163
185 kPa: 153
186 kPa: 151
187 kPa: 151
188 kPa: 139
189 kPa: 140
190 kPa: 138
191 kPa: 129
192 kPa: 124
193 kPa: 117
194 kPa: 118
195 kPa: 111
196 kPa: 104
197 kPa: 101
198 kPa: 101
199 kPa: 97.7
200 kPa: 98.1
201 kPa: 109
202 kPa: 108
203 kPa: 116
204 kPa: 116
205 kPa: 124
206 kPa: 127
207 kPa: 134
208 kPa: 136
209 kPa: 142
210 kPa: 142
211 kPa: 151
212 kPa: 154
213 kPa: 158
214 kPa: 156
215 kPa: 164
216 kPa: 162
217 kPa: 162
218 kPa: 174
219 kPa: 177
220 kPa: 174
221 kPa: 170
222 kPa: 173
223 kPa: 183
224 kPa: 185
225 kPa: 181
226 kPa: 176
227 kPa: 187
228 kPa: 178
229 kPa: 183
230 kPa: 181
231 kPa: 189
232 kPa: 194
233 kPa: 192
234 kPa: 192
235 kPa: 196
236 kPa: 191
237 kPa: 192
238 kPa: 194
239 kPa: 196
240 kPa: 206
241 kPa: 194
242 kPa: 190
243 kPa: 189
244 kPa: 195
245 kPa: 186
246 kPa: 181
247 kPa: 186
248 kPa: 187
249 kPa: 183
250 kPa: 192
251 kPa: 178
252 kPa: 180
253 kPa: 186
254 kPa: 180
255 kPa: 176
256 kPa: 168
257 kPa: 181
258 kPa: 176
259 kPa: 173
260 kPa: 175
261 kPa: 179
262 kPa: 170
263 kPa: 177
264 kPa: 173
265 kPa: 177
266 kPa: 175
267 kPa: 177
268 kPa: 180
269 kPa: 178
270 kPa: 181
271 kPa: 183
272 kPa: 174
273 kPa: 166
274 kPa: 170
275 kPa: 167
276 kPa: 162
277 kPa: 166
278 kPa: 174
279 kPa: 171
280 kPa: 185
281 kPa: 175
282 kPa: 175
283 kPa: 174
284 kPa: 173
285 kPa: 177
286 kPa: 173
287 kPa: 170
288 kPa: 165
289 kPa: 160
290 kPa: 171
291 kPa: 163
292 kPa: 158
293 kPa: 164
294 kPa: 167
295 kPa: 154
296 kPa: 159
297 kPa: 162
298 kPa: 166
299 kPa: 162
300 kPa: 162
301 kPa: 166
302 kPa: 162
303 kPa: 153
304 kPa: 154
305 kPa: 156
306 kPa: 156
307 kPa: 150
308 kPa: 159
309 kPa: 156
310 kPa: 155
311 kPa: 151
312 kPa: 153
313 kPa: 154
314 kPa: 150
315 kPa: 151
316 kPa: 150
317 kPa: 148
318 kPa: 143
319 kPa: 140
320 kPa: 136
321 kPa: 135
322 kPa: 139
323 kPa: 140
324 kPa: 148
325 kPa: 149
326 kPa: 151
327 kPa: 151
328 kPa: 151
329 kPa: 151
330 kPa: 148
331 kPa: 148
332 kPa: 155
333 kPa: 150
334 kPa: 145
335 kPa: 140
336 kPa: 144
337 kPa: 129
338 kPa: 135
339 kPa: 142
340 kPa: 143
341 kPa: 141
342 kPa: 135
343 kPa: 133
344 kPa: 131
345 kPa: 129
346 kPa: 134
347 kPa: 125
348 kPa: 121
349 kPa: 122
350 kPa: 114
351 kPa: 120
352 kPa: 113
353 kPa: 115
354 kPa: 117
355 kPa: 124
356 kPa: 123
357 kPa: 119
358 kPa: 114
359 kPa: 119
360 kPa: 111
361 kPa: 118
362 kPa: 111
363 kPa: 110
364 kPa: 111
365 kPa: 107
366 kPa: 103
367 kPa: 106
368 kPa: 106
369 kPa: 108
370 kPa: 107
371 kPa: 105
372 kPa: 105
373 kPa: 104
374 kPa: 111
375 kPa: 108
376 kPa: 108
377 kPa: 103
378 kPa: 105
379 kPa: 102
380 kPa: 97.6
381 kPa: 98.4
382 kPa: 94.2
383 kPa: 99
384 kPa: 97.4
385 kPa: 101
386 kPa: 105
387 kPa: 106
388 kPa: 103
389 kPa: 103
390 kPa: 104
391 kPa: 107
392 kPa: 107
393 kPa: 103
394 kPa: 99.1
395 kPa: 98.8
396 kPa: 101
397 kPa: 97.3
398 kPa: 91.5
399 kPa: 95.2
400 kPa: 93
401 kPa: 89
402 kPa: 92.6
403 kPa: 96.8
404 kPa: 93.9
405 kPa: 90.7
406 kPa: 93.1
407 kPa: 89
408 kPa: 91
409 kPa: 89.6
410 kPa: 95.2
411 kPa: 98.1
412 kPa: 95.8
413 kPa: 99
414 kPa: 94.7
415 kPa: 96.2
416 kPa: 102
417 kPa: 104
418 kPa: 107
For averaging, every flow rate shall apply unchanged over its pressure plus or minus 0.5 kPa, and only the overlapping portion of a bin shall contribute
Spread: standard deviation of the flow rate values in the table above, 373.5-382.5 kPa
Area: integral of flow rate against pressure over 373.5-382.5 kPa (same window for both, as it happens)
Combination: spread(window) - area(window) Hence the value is -922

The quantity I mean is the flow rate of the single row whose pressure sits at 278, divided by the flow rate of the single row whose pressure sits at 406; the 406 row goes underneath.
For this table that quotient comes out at 1.87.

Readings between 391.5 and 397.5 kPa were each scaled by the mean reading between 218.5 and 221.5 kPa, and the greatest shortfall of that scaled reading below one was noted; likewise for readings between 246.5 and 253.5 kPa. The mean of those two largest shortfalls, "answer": 0.21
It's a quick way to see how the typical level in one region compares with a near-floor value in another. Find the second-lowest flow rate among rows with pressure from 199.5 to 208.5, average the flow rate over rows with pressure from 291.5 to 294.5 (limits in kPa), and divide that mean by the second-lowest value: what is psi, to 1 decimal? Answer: 1.5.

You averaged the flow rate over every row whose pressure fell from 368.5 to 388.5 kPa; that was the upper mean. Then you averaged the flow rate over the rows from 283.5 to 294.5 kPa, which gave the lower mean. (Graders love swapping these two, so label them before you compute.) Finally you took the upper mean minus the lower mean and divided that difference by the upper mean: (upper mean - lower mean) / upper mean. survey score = -0.62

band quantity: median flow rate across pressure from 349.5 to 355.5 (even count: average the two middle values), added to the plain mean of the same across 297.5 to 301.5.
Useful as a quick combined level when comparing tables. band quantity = 280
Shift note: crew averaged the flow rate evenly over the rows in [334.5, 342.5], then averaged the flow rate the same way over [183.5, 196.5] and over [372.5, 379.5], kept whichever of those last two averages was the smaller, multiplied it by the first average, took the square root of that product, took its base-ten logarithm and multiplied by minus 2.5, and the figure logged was -5.21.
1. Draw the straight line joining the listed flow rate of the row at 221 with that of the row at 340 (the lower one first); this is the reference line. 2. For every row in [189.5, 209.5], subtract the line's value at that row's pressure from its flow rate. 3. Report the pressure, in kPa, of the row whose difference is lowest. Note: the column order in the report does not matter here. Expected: 199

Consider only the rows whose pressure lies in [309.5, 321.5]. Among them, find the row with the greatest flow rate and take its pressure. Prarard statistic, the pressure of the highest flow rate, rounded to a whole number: 310 kPa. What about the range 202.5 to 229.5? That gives 227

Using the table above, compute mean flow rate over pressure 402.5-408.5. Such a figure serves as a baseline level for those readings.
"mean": 92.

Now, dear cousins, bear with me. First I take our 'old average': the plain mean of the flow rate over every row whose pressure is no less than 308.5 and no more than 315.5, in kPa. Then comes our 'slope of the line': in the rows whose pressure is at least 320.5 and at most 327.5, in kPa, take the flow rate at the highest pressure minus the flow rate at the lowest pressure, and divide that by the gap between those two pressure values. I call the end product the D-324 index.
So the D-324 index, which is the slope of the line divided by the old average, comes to 0.017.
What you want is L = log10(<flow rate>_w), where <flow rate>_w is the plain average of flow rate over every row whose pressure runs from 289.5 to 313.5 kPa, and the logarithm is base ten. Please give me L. 2.20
